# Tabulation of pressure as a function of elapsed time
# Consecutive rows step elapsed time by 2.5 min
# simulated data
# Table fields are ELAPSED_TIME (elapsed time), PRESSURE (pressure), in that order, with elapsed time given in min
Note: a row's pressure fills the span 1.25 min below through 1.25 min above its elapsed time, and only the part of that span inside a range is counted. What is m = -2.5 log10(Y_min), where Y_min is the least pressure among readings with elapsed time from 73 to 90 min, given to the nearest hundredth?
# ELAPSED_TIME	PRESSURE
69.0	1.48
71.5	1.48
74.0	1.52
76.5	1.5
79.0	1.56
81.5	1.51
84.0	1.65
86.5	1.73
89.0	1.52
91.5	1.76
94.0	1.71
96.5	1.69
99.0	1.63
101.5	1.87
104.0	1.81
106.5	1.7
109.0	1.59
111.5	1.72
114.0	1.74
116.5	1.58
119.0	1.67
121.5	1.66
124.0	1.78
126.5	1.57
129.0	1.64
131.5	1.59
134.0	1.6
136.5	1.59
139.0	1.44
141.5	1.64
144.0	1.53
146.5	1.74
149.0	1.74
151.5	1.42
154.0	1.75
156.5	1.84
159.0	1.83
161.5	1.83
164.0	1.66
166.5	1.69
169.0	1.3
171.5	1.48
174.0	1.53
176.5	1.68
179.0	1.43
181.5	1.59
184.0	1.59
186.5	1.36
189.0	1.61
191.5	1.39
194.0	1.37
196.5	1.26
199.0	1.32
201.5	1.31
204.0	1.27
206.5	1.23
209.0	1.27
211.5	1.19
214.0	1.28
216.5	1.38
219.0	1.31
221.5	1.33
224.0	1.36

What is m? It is -0.44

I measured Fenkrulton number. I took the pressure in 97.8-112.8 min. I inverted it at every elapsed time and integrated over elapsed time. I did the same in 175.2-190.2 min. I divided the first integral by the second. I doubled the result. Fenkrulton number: 1.8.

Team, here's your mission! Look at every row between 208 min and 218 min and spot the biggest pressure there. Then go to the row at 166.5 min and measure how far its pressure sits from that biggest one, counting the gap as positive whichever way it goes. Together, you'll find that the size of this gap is 0.31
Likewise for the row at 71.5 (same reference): 0.10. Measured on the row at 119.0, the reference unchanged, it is 0.29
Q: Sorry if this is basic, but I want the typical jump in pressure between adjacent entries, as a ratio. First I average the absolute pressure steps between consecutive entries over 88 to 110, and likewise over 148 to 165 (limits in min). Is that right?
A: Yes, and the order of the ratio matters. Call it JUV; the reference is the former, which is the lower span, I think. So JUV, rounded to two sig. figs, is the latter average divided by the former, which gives 1.4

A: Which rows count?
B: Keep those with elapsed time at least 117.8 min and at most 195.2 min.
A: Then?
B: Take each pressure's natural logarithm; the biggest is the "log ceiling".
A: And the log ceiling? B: 0.61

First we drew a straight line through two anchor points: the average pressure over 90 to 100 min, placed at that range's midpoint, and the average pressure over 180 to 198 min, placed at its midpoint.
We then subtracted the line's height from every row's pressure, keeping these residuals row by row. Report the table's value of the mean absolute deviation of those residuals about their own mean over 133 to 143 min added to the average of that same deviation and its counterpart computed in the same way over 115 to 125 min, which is 0.12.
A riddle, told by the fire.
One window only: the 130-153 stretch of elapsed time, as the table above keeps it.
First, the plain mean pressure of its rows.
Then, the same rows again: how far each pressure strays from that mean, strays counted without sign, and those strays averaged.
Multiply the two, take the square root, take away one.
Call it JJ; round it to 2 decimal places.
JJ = -0.64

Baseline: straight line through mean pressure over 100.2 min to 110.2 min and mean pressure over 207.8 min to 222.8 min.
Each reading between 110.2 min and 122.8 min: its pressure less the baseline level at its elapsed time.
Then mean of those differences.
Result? -0.023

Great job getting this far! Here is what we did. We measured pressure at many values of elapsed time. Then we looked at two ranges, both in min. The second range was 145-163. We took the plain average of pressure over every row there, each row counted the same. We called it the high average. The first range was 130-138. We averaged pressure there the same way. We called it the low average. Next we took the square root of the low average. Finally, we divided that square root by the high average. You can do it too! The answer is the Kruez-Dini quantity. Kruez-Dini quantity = 0.73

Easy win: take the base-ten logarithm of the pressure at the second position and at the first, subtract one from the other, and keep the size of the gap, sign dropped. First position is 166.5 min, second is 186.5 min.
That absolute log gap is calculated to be 0.094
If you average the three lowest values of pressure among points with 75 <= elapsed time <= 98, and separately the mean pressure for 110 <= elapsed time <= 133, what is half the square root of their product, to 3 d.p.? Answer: 0.792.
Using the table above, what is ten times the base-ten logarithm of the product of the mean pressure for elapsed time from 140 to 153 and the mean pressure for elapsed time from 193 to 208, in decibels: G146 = 3.2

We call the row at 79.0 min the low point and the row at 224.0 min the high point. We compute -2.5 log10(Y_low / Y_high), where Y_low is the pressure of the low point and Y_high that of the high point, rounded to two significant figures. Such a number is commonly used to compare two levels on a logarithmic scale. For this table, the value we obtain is -0.15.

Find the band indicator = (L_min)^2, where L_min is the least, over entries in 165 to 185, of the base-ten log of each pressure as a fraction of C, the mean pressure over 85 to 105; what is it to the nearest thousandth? 0.014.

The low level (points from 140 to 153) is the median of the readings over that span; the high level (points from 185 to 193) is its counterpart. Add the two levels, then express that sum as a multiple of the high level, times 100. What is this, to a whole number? 218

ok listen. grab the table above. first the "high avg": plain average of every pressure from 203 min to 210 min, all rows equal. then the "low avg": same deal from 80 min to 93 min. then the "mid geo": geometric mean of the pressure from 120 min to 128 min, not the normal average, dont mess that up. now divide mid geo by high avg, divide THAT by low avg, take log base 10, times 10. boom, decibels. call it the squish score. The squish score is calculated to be -0.90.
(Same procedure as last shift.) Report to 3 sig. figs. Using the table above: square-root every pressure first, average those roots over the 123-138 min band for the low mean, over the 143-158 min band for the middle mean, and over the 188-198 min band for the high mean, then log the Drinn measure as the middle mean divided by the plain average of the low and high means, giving 1.05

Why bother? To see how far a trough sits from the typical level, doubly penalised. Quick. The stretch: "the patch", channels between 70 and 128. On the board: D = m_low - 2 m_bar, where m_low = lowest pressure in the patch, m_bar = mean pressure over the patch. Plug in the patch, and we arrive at -1.82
